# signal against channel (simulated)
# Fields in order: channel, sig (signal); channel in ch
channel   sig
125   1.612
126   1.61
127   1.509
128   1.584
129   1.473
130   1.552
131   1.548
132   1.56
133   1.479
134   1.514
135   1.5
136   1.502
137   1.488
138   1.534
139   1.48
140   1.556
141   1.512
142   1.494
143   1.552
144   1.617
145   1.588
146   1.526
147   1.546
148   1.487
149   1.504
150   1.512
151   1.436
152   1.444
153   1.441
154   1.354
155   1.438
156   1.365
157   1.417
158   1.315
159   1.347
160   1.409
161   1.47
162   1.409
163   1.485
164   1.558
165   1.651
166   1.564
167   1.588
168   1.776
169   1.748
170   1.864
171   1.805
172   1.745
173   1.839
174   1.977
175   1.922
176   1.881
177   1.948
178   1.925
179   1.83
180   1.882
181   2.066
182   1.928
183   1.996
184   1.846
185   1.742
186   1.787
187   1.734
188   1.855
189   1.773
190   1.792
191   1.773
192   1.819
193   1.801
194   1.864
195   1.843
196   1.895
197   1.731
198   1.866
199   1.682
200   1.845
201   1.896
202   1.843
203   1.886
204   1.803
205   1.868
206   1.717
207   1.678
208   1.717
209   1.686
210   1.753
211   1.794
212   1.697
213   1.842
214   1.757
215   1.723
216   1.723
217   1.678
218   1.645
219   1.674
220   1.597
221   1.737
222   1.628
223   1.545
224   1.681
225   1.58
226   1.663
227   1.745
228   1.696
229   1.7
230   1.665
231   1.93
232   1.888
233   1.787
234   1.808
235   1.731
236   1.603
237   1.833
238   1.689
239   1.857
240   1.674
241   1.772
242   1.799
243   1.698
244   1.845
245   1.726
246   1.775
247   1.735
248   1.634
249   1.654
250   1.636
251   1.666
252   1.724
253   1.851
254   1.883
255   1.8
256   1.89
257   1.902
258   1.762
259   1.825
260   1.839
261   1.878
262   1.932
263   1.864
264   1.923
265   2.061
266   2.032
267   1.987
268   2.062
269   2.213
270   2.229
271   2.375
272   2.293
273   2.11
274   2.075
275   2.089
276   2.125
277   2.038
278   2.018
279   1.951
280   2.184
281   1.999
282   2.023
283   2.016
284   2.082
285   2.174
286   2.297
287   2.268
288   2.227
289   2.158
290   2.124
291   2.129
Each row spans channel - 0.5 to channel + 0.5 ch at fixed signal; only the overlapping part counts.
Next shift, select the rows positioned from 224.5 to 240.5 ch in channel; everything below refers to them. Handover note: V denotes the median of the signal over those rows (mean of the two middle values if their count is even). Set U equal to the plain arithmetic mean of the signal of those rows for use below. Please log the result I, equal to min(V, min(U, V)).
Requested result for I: 1.72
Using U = 1.74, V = 1.72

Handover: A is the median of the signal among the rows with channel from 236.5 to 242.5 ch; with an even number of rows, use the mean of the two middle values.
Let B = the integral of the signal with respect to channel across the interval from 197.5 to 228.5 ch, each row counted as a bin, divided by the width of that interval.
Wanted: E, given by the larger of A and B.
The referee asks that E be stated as 1.79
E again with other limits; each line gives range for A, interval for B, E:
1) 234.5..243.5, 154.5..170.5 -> 1.73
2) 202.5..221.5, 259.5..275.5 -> 2.06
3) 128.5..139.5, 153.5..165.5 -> 1.50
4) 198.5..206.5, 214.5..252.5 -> 1.84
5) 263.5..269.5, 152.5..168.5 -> 2.05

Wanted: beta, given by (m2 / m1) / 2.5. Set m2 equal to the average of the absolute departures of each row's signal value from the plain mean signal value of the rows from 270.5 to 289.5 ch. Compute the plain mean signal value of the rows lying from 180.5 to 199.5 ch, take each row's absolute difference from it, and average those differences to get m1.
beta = 0.54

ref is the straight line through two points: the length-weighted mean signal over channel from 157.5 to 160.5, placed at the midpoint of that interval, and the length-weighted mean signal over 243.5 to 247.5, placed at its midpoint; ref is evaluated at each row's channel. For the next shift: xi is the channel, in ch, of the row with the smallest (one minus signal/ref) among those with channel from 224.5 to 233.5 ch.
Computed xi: 231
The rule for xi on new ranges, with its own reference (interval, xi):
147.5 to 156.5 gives 150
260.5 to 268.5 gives 265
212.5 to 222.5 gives 213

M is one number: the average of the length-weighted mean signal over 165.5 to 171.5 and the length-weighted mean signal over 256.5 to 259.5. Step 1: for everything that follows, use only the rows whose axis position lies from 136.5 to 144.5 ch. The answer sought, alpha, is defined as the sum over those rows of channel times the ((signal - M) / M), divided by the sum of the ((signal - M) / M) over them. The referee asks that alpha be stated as 140.3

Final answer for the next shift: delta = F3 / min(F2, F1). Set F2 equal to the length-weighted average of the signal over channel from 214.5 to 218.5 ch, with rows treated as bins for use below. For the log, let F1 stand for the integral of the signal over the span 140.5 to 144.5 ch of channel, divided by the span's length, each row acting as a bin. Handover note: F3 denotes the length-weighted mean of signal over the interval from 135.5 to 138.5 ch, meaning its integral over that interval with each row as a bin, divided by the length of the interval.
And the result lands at 1.0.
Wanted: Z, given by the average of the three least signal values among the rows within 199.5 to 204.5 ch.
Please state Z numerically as 1.83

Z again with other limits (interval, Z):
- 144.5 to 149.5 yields 1.51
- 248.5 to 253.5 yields 1.65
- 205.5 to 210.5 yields 1.69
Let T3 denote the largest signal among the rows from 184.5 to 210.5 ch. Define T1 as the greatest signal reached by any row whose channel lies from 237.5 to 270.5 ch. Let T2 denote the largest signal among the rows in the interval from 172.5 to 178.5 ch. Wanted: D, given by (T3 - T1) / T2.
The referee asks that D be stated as -0.17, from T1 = 2.229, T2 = 1.977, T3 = 1.896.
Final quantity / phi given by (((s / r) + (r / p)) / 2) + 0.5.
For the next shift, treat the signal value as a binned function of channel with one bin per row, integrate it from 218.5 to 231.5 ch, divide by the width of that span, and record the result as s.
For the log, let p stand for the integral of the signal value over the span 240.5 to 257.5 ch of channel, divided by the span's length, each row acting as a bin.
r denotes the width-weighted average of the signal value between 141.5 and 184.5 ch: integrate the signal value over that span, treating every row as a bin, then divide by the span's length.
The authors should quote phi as 1.48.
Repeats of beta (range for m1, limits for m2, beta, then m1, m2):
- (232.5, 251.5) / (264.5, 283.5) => 0.54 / 0.06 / 0.088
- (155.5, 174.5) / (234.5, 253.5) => 0.15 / 0.17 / 0.065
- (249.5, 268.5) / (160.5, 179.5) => 0.67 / 0.09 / 0.150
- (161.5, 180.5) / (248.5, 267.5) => 0.27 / 0.14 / 0.092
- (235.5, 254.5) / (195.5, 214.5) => 0.38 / 0.07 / 0.070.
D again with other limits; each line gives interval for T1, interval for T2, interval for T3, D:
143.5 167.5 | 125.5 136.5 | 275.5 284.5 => 0.33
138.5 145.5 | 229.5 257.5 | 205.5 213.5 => 0.12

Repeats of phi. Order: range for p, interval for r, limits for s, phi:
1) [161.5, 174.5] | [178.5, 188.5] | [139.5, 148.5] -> 1.46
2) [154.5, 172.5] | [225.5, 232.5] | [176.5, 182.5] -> 1.61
